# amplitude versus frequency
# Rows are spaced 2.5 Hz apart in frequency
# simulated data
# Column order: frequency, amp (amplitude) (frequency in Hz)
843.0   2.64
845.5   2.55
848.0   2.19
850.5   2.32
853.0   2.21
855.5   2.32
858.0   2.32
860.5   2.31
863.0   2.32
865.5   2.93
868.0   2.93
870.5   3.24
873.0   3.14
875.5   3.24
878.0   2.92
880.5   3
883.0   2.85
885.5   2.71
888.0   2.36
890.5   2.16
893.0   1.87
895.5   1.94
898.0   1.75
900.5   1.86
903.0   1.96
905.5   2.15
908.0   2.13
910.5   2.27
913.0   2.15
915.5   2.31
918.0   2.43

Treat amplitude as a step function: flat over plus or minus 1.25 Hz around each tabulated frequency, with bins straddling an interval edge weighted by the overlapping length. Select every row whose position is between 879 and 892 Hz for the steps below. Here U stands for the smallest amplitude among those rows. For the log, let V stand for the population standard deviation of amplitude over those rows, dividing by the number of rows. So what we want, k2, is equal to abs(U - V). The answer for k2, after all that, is 1.85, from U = 2.16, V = 0.31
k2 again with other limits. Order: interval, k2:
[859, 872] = 1.94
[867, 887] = 2.53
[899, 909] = 1.74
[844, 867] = 1.98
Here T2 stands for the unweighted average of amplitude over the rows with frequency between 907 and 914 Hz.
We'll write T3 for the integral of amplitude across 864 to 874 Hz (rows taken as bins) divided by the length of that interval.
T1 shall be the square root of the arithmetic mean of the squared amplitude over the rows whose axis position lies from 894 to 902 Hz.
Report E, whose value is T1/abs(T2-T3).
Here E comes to 2.2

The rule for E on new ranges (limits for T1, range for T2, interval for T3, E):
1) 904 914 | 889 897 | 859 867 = 4.1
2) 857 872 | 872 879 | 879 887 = 10.4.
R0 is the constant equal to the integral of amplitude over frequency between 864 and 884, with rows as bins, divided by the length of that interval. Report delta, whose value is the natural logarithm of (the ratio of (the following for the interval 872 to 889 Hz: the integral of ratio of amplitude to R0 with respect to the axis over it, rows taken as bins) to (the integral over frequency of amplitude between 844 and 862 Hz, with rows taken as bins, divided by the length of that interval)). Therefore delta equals 1.95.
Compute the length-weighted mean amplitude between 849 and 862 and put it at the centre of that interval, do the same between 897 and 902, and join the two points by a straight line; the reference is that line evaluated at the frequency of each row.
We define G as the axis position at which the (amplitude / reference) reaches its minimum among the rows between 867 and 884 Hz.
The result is 868.0 Hz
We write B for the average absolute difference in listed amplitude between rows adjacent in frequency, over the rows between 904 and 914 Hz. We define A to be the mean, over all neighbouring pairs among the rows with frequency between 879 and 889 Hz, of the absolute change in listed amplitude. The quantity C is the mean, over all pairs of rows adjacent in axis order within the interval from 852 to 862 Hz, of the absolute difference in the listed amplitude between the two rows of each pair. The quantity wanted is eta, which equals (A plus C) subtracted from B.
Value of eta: -0.16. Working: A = 0.213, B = 0.09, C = 0.04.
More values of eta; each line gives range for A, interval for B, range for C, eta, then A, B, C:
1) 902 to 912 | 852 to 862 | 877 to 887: -0.20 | 0.117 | 0.04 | 0.12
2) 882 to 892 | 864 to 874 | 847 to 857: -0.21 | 0.230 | 0.14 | 0.12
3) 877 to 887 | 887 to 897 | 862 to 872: -0.24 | 0.123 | 0.19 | 0.31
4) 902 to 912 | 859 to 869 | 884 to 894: -0.19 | 0.117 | 0.21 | 0.28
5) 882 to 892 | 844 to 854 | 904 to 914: -0.12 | 0.230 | 0.20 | 0.09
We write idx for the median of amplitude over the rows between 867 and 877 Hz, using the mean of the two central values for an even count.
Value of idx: 3.2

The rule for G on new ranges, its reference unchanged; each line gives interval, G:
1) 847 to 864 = 848.0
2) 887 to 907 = 898.0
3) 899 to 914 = 900.5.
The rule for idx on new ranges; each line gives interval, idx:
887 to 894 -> 2.2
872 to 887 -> 3.0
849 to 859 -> 2.3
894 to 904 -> 1.9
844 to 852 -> 2.3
